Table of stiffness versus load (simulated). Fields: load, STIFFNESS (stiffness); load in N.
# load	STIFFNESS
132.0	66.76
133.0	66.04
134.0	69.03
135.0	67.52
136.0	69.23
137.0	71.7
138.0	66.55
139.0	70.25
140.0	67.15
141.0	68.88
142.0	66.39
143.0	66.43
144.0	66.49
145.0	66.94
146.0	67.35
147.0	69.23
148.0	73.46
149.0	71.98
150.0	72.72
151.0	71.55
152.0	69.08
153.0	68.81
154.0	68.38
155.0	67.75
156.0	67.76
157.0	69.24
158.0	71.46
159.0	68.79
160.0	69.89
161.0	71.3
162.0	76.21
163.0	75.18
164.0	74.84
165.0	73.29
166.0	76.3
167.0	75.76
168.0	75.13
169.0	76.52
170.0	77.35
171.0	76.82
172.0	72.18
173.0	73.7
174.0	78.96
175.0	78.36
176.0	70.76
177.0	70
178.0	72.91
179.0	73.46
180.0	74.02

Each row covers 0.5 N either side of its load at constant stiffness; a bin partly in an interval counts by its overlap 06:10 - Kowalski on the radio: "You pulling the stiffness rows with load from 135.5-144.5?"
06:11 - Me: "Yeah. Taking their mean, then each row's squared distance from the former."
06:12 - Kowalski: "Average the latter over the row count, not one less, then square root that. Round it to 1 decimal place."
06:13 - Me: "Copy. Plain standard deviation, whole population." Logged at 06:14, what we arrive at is 1.9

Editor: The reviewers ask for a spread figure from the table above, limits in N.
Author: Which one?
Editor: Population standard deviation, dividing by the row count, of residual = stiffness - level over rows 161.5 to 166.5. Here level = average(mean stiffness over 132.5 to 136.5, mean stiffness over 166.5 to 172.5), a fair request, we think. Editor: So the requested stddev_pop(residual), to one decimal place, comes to 1.1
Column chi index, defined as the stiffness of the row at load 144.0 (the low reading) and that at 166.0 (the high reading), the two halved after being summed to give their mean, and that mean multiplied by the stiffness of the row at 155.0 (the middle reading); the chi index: 4837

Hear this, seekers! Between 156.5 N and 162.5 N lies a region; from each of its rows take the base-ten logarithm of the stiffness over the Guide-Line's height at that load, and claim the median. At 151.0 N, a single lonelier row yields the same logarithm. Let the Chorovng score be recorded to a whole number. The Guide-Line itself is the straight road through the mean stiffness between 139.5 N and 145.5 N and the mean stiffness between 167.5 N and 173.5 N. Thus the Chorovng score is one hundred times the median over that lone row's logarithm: -81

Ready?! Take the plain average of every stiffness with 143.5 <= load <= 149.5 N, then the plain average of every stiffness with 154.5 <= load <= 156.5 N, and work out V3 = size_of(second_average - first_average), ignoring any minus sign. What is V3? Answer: 1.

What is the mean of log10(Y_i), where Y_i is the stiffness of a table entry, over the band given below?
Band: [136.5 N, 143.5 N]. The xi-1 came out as 1.834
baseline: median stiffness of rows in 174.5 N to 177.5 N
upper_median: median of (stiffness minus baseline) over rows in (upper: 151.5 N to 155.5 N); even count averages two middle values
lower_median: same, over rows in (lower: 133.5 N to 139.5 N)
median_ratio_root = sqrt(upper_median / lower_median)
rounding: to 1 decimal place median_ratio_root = 1.2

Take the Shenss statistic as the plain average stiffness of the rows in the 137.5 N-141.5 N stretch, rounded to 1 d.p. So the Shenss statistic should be 68.2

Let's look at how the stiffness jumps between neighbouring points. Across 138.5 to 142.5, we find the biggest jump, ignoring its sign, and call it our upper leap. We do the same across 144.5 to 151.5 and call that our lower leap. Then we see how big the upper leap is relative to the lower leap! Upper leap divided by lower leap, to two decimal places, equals 0.73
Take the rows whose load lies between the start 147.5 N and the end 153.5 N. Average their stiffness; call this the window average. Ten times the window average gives 713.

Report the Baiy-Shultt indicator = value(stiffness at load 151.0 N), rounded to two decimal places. 71.55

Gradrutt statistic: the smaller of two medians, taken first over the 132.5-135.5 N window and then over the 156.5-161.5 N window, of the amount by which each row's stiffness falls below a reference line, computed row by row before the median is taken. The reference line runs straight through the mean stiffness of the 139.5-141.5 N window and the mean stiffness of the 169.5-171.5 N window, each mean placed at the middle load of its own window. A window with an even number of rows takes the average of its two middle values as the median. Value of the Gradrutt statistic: -1.2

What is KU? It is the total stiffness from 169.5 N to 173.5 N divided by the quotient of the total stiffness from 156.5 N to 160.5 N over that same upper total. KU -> 322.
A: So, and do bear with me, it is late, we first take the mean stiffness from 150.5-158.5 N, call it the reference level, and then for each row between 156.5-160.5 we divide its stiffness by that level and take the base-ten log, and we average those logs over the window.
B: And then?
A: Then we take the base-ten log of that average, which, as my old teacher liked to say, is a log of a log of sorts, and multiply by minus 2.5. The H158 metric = 6.10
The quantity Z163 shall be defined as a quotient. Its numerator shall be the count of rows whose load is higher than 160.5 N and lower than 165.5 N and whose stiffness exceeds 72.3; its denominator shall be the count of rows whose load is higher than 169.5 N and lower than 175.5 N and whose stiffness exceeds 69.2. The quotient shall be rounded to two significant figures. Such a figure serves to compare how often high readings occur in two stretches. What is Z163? 0.67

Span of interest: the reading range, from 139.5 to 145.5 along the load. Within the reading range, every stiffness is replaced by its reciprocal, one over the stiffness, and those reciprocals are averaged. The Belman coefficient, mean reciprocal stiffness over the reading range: 0.0149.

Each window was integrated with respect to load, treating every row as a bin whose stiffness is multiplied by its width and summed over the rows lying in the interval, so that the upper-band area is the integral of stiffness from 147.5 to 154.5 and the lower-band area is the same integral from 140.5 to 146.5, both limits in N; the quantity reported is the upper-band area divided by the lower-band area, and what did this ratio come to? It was 1.2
